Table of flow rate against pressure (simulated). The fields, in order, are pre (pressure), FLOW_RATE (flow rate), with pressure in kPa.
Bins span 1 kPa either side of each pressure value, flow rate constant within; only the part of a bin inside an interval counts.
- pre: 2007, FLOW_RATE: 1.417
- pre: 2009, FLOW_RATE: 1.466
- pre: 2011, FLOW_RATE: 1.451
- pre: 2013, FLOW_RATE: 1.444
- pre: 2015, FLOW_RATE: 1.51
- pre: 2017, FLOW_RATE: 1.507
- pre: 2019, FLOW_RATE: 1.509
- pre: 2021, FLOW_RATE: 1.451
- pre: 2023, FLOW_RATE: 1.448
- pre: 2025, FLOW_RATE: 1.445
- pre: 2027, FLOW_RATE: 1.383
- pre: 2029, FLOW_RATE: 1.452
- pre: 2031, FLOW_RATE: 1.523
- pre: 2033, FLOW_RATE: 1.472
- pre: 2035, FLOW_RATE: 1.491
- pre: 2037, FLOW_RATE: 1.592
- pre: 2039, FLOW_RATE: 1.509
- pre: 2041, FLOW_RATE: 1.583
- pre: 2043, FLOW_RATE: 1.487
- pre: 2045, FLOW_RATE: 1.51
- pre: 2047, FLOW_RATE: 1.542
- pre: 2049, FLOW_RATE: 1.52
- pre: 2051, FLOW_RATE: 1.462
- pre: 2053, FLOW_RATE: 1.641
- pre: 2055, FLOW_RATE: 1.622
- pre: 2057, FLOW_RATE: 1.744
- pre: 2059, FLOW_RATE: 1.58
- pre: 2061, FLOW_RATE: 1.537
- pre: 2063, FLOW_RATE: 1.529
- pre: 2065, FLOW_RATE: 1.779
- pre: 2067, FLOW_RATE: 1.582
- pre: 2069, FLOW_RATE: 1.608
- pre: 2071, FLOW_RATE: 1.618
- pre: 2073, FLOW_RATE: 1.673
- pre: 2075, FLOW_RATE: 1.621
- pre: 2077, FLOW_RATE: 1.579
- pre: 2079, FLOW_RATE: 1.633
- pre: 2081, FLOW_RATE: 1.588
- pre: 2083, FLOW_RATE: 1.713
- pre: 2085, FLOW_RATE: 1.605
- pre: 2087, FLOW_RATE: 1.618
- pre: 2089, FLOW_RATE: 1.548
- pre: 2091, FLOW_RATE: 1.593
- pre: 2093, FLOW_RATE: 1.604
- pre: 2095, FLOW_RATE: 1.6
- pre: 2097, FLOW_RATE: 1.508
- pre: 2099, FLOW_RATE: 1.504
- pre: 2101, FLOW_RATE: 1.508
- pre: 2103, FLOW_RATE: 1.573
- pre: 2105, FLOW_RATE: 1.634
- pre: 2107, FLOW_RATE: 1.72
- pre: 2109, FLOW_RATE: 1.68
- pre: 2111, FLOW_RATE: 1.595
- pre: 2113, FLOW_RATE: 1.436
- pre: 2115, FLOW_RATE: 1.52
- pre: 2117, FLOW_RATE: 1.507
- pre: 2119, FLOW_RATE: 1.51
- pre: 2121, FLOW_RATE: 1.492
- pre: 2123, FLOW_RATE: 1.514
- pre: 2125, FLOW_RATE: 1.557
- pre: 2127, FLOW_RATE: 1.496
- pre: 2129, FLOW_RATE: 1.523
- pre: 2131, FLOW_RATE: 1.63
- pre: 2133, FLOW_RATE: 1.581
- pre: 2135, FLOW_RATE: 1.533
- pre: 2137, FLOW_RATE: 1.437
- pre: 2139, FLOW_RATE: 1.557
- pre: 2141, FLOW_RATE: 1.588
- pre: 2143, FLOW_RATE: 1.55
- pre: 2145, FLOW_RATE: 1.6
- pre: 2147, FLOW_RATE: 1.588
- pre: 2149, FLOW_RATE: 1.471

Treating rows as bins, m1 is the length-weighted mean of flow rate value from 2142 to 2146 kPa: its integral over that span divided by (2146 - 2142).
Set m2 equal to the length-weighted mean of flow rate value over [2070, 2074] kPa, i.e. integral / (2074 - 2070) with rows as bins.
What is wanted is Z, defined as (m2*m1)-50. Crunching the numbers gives -47.4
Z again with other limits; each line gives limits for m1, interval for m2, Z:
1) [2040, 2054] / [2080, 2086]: -47.5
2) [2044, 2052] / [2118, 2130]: -47.7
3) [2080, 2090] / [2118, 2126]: -47.5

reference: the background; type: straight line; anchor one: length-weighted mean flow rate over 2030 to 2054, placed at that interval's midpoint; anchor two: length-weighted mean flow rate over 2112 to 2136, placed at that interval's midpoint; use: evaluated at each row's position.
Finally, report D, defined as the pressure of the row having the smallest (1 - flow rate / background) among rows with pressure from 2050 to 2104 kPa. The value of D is 2065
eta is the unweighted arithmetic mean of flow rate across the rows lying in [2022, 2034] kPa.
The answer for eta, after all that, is 1.45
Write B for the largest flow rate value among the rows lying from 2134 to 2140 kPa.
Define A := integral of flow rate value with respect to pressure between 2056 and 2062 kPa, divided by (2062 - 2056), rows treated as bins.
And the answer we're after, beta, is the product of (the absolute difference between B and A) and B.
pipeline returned 0.10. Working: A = 1.62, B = 1.557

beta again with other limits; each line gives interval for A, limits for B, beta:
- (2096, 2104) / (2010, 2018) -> 0.02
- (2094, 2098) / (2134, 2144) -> 0.05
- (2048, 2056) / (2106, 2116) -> 0.27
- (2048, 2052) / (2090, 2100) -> 0.18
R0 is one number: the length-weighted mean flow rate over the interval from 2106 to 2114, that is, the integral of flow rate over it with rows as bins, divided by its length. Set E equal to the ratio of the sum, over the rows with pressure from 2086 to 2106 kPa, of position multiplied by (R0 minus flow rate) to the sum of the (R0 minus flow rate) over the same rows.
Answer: 2097.3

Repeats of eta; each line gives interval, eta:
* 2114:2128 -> 1.51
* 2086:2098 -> 1.58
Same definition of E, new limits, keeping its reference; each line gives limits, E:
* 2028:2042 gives 2033.5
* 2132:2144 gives 2137.7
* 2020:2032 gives 2025.7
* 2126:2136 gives 2130.0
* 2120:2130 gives 2124.8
